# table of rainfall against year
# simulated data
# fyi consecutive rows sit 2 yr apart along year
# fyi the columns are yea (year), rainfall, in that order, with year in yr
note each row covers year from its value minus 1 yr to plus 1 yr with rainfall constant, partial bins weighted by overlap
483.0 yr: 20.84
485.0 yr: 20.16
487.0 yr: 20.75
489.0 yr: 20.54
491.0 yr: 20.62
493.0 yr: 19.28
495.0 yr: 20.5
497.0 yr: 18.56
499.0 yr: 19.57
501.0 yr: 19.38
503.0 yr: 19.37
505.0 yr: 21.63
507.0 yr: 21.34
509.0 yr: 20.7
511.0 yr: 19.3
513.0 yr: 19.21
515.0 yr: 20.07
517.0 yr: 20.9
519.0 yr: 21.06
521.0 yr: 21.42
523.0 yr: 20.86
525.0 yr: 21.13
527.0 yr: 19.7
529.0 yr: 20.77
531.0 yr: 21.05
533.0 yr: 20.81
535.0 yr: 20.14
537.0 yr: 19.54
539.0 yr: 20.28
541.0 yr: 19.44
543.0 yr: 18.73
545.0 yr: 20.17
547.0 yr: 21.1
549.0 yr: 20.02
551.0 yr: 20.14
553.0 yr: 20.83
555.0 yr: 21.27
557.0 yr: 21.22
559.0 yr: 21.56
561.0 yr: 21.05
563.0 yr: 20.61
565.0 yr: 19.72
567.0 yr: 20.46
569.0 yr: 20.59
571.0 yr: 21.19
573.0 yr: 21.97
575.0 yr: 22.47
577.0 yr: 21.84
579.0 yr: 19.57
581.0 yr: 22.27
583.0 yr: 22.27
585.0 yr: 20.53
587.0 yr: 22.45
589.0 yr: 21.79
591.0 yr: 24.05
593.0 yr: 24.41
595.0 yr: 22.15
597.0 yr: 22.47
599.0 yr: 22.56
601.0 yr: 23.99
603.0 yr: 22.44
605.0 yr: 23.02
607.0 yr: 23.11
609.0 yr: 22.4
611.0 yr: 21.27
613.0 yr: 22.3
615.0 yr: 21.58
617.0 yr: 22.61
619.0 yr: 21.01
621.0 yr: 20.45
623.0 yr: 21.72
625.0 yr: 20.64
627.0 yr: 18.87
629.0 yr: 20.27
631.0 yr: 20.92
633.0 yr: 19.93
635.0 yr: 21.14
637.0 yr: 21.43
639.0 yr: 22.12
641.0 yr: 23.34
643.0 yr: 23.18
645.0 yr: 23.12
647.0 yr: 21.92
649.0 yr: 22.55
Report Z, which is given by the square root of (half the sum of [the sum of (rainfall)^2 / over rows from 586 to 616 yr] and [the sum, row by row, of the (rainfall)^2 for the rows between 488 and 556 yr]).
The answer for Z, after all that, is 104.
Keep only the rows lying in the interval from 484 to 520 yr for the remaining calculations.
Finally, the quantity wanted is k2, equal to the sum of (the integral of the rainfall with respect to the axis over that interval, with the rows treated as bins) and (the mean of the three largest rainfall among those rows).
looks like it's 747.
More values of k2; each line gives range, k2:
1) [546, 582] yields 778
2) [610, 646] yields 795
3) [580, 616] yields 834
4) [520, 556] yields 756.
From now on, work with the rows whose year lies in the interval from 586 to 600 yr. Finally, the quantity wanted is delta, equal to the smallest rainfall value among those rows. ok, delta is 21.79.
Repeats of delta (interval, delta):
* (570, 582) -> 19.57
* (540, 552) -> 18.73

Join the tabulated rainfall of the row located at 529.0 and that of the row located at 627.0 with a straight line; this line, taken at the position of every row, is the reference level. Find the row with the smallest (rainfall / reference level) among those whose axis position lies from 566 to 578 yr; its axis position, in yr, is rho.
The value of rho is 567.0 yr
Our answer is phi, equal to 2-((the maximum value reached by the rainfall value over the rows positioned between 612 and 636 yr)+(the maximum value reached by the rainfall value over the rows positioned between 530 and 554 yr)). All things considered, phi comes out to -41.7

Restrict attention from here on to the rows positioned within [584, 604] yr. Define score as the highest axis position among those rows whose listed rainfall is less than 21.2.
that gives 585.0 yr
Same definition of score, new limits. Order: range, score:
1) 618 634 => 633.0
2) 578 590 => 585.0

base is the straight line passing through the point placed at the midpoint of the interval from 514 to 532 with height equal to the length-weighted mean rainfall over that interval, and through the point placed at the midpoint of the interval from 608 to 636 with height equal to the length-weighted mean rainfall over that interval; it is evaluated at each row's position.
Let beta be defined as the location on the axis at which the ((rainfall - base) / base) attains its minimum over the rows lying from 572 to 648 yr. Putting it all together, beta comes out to 627.0 yr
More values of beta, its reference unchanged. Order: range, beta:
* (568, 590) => 579.0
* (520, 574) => 543.0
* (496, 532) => 497.0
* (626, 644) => 627.0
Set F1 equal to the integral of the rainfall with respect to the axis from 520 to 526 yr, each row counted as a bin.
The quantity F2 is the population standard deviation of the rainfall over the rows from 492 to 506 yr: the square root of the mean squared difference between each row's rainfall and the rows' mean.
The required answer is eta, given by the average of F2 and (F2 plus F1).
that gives 64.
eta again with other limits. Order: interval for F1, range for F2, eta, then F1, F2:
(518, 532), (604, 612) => 147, 292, 0.7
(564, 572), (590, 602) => 83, 164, 0.9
